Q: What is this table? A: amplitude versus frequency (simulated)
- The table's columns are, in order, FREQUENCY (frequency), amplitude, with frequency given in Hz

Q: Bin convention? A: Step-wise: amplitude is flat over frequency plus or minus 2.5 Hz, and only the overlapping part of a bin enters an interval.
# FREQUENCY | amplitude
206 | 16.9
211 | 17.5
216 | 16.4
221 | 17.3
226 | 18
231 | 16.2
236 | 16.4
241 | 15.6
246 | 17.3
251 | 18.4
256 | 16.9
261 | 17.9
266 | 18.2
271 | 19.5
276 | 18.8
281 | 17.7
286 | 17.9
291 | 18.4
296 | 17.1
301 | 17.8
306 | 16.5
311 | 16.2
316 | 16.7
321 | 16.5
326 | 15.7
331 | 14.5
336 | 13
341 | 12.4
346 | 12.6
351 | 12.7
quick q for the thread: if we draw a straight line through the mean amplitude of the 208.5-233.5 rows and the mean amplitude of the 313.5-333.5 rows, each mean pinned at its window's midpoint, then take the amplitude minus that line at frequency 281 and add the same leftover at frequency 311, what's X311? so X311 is 1.5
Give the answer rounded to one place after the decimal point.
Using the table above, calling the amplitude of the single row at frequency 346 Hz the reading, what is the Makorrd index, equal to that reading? 12.6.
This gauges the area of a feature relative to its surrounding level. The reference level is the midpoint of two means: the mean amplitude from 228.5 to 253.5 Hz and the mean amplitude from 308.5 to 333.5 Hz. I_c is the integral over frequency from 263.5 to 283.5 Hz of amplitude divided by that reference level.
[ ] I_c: 22.7 Hz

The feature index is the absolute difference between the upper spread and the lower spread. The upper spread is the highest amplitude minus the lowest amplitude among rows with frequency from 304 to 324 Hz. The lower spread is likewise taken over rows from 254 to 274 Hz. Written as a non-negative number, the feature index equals 2.1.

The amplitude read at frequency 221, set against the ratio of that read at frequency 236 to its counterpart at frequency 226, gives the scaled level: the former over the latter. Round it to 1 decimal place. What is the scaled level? 19.0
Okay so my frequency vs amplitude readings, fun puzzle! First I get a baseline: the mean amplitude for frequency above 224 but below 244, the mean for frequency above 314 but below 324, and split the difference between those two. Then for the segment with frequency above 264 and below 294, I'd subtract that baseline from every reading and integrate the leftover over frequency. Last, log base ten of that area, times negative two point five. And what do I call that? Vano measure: -4.36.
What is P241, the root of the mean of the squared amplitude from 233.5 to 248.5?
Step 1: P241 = 16.4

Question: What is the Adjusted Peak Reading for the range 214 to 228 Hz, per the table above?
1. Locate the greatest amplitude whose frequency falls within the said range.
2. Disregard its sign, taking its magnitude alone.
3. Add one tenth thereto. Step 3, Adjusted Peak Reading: 18.1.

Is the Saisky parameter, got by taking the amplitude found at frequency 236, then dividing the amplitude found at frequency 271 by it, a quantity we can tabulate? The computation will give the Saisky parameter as 1.2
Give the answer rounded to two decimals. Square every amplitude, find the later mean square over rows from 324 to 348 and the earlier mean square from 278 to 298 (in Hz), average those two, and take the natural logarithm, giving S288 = 5.53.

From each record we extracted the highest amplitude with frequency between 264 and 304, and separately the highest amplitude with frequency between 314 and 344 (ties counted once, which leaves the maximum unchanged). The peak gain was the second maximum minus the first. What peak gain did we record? -2.8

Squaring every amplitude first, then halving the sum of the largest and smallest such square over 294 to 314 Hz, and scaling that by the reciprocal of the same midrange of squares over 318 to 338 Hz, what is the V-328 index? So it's 1.31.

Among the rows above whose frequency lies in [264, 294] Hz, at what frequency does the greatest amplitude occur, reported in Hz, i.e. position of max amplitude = 271 Hz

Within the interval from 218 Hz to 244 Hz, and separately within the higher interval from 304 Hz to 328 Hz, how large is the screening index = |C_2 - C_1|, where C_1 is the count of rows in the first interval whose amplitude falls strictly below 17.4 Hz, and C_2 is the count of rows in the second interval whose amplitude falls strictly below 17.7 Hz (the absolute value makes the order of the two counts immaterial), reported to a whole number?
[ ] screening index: 1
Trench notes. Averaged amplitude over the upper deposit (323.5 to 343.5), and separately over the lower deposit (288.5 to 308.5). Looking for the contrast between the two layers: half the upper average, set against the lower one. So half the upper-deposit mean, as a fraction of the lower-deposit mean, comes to 0.40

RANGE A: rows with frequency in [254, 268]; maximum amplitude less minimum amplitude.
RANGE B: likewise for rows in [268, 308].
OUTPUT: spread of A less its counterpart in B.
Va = -1.7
